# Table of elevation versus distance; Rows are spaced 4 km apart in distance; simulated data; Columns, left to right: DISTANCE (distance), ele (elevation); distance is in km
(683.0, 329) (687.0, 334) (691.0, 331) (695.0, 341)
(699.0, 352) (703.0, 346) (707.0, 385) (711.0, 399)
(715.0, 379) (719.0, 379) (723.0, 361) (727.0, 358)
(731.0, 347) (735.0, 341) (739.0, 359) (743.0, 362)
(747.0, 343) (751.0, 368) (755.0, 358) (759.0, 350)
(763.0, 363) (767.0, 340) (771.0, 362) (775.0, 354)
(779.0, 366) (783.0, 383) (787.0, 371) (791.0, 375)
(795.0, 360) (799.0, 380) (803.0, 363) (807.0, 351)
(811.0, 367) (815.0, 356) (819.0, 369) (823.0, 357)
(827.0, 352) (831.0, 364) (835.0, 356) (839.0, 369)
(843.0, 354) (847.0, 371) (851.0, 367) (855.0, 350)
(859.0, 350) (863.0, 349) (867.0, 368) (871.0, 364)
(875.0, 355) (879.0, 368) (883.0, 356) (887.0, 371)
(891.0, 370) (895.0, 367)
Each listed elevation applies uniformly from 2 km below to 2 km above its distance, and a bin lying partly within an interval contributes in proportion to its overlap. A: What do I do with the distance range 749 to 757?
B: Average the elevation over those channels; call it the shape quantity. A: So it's 363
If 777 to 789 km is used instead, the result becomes 373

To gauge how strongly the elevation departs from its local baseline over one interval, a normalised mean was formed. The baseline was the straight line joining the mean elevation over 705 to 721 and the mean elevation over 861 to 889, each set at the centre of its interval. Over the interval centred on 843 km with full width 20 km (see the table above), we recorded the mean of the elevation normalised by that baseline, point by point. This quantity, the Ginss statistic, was 0.992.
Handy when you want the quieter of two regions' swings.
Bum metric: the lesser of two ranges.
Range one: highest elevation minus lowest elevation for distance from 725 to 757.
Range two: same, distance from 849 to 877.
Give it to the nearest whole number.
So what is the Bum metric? 19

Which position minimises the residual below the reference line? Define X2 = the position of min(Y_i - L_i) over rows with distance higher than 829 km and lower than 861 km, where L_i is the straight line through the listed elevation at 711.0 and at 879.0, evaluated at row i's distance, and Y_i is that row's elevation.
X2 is 855.0 km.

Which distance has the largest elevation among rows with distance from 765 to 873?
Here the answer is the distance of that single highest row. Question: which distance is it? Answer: 783.0 km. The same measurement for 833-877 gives 847.0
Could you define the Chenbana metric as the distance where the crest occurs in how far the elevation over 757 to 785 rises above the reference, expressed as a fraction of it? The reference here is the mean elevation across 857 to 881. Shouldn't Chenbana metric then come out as 783.0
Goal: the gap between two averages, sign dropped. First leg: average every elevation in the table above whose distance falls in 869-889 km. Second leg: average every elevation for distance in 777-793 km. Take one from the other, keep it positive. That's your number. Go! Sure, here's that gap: 11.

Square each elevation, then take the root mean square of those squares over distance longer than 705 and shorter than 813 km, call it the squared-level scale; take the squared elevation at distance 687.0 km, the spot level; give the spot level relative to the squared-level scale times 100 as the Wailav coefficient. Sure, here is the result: 84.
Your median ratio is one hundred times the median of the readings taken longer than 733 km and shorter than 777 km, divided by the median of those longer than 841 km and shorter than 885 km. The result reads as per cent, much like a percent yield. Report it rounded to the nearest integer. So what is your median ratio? 101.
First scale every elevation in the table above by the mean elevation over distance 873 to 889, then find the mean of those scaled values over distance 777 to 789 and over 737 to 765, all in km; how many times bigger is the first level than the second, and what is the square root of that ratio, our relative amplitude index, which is 1.02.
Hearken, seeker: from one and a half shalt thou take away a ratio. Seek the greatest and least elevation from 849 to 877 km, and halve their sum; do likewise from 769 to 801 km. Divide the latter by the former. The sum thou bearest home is 0.47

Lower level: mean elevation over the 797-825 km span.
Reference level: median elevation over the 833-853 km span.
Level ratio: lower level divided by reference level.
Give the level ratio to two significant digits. 0.99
